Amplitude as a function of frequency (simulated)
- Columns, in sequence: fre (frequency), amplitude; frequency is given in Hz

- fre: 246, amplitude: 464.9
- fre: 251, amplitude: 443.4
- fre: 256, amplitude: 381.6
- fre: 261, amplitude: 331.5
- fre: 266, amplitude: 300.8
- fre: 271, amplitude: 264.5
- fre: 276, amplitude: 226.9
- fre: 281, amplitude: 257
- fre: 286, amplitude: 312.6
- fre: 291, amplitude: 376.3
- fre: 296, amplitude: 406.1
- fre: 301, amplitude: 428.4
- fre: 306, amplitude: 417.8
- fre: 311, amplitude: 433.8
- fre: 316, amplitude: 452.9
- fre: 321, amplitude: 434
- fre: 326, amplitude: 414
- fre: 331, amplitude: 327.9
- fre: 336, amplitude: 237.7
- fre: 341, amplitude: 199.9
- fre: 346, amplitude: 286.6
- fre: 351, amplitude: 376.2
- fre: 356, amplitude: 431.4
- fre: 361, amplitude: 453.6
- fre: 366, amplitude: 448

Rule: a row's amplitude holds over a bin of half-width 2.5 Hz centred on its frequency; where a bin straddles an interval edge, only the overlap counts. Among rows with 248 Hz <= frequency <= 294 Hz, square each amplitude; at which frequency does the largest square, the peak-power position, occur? 251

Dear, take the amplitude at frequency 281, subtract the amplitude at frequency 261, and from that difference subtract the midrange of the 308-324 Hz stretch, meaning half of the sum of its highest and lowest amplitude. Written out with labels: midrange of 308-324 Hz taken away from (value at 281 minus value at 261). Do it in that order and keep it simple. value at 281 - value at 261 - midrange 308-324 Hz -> -518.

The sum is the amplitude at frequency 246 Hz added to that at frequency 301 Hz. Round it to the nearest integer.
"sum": 893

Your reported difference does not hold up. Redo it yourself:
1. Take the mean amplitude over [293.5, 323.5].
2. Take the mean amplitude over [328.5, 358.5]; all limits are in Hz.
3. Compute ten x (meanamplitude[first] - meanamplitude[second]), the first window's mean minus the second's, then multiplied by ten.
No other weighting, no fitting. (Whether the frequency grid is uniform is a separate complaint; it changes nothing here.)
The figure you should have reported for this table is 1189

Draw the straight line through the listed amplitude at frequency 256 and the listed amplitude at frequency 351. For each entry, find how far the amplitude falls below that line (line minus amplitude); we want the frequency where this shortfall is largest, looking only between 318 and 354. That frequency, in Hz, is 341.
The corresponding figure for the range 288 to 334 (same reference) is 331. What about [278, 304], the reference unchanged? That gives 281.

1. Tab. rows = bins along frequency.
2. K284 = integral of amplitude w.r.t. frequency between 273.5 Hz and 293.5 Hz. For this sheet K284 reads 5864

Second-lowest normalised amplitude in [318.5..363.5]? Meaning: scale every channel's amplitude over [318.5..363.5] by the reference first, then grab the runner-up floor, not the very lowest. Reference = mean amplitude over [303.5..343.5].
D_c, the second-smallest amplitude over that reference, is 0.65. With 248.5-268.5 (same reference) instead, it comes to 0.91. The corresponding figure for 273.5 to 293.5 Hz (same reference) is 0.70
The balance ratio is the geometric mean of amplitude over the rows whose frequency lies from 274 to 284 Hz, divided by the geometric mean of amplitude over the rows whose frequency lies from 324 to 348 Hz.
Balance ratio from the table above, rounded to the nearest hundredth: 0.85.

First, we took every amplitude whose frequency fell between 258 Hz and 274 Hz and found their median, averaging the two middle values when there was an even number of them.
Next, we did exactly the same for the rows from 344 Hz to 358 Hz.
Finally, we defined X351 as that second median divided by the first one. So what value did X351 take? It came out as 1.3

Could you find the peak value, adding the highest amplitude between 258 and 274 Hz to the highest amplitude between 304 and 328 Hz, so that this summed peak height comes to 784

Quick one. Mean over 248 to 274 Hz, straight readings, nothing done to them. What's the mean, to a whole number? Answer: 344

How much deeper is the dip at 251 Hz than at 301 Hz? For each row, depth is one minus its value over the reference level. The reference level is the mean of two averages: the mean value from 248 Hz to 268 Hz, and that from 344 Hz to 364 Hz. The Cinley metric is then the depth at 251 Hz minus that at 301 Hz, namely -0.04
